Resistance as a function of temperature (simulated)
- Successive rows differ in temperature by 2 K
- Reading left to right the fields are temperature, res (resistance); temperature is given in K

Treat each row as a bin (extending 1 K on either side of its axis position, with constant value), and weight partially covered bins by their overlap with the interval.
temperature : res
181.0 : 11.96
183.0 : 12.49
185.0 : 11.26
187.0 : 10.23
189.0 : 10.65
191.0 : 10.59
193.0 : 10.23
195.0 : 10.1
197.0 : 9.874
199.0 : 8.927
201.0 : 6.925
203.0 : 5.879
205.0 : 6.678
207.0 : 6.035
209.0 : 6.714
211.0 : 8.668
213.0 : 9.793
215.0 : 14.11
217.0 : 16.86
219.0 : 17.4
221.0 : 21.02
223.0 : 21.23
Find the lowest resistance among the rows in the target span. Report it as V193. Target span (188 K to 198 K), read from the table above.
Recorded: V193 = 9.874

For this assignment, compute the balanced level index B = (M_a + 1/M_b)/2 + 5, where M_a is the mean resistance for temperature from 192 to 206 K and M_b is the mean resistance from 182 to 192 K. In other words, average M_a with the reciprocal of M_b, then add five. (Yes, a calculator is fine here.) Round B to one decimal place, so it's 9.2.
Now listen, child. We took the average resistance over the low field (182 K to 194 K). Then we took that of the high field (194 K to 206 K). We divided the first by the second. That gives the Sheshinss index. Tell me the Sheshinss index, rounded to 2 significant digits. 1.4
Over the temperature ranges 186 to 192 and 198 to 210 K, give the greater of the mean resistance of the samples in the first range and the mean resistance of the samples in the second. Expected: 10.5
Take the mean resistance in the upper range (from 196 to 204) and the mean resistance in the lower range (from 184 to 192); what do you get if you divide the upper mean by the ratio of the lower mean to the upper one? 5.8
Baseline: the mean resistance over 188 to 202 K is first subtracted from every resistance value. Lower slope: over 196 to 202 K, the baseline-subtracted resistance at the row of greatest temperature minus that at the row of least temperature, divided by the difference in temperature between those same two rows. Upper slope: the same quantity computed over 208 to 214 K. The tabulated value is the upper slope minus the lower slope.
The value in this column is 1.5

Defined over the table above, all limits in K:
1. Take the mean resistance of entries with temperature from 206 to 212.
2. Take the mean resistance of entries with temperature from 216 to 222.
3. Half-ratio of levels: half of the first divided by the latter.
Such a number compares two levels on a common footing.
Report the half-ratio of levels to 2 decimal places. 0.19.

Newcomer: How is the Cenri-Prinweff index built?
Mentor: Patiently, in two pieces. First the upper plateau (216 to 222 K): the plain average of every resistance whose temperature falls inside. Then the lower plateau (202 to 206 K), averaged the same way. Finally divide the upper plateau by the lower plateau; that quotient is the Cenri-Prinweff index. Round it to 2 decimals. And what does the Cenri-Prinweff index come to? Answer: 2.93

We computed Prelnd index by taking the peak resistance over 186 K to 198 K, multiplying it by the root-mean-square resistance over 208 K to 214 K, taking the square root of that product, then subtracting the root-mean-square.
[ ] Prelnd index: 1.0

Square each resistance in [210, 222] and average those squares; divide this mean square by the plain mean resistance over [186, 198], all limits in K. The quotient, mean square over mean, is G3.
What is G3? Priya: 22.7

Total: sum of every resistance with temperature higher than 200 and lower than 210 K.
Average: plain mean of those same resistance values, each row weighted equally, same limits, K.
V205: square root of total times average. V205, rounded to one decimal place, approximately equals 14.4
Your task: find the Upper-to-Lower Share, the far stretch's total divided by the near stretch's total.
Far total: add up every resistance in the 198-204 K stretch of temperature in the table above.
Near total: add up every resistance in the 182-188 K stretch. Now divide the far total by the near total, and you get 0.64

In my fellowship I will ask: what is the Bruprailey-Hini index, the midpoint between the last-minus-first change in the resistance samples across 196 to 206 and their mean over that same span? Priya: 2.2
